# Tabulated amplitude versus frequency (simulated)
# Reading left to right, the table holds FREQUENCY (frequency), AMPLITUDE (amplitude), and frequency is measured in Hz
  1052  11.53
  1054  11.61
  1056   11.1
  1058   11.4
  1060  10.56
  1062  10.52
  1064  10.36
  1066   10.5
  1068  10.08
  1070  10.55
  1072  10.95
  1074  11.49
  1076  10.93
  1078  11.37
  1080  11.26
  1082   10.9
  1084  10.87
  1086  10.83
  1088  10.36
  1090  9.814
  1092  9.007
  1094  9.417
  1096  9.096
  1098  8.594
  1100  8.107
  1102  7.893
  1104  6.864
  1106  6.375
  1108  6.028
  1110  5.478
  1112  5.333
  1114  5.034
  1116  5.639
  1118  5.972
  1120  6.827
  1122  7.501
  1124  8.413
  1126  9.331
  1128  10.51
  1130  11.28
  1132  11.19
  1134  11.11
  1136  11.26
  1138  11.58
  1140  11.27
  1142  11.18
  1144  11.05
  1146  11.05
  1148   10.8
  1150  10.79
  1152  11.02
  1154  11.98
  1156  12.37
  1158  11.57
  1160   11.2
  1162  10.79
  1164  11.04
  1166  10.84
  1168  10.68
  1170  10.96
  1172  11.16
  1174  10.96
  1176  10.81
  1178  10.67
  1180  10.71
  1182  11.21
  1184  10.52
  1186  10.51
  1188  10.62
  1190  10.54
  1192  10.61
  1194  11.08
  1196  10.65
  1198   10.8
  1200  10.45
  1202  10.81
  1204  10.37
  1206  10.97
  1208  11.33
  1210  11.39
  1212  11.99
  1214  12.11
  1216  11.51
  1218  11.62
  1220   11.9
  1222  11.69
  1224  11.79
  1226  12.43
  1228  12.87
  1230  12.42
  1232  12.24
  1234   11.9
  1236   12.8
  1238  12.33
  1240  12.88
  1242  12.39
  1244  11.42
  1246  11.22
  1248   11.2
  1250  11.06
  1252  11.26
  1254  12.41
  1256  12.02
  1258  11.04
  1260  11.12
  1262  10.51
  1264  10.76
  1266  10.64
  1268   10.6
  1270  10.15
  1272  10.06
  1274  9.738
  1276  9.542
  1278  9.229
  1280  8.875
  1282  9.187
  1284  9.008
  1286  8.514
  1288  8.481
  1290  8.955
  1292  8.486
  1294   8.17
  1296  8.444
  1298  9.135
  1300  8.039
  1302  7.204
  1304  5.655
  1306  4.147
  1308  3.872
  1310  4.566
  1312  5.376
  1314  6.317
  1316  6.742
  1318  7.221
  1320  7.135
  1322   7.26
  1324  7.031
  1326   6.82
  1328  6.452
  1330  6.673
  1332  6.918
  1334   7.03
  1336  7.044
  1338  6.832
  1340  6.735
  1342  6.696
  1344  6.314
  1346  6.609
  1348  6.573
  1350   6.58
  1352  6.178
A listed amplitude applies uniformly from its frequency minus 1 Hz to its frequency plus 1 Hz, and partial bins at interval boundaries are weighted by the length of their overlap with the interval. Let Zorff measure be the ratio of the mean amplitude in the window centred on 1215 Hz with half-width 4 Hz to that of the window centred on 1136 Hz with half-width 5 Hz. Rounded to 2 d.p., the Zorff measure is 1.05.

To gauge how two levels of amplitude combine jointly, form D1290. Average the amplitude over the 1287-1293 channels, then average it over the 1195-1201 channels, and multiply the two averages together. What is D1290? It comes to 92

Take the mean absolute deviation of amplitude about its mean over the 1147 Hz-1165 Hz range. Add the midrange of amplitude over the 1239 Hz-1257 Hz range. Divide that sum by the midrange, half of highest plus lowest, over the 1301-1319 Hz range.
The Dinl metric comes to 2.2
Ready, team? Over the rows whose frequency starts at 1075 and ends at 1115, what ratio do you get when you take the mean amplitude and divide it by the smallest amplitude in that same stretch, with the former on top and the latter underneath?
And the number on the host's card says 1.72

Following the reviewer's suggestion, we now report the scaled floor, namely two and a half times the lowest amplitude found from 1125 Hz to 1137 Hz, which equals 23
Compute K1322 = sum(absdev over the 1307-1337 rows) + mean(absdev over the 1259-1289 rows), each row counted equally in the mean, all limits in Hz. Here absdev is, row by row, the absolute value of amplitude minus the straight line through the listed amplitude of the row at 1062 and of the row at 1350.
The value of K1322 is 13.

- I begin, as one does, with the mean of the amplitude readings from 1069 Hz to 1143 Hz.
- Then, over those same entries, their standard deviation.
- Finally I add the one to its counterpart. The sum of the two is 11.3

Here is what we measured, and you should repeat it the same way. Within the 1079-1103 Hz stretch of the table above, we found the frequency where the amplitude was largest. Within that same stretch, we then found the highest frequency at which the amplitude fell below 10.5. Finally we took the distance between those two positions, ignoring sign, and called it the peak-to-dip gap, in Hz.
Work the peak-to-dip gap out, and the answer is 22 Hz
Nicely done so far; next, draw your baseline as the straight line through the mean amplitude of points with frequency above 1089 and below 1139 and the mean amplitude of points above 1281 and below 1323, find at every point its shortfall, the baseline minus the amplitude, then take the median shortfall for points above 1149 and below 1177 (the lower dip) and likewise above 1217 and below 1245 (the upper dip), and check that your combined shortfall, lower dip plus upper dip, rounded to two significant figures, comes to -7.7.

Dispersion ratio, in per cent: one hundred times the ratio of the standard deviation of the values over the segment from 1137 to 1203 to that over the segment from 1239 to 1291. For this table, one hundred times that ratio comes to 34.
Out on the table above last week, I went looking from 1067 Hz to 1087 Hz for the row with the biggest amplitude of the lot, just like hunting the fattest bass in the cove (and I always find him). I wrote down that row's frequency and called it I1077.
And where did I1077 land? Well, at 1074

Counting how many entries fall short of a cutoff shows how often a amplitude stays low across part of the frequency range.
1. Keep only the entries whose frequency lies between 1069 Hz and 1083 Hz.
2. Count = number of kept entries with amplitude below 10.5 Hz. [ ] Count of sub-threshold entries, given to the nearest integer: 0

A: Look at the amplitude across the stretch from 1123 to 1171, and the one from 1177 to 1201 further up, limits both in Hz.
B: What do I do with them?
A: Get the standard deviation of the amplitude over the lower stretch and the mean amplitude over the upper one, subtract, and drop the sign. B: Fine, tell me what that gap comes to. 9.9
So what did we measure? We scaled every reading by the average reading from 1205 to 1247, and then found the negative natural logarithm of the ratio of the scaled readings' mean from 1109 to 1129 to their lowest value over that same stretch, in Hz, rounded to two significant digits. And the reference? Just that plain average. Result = -0.33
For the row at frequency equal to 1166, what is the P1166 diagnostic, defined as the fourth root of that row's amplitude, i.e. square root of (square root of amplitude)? 1.81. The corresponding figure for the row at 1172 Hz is 1.83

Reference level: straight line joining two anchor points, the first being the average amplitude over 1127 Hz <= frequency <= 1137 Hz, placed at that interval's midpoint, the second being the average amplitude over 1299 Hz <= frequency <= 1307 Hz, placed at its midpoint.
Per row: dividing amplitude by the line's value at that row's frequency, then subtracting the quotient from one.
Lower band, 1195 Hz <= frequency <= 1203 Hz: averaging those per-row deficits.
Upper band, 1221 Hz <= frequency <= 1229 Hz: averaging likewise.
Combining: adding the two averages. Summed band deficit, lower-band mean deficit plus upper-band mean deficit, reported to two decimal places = -0.61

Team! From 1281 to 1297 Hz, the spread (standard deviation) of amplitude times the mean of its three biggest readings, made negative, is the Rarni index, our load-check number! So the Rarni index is -3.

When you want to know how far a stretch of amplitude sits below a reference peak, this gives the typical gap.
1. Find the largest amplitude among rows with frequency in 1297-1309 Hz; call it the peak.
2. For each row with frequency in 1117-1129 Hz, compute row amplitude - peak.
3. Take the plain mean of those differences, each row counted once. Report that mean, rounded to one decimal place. -1.0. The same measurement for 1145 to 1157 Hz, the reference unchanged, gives 2.2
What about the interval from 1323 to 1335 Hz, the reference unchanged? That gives -2.3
